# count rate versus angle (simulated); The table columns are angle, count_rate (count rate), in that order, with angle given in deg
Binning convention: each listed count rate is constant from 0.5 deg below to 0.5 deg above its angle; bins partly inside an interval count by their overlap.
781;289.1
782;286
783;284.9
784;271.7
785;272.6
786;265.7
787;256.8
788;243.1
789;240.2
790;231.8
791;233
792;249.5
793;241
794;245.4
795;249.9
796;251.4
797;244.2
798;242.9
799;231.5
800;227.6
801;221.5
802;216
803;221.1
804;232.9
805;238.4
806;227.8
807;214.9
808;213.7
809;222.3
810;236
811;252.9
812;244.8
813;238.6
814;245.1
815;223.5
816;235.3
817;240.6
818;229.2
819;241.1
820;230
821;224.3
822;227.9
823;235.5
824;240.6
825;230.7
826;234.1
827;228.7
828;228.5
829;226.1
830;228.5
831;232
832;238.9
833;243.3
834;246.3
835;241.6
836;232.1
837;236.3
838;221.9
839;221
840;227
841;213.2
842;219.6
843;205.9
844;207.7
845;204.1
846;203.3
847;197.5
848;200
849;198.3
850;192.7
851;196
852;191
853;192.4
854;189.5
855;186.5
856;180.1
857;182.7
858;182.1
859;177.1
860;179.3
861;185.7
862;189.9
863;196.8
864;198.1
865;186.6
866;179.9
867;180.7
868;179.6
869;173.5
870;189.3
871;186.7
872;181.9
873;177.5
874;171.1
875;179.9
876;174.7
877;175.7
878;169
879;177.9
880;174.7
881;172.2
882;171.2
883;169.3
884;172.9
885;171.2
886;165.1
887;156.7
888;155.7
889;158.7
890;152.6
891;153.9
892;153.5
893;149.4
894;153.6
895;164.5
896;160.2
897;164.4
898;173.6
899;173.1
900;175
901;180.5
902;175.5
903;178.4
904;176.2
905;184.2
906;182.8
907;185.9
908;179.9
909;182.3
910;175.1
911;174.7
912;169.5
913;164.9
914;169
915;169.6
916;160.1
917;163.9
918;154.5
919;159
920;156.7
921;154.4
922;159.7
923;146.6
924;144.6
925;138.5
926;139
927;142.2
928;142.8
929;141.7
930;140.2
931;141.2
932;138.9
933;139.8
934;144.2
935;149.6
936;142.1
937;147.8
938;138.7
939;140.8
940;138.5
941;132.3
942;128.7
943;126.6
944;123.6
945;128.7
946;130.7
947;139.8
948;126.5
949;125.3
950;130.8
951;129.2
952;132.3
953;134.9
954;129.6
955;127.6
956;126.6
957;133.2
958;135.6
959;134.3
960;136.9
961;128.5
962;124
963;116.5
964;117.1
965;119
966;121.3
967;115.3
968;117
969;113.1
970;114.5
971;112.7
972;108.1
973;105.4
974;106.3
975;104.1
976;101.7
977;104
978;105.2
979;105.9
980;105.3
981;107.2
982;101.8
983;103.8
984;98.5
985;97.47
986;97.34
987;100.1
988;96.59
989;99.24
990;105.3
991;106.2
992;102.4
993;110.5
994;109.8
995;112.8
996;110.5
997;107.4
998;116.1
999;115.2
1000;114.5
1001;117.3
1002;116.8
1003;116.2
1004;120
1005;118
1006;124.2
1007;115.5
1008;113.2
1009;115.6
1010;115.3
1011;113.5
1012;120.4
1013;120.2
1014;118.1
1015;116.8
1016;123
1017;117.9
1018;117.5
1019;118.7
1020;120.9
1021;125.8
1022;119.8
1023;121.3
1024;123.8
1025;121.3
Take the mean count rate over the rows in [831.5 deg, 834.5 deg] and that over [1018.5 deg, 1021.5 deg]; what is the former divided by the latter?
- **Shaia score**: 2.0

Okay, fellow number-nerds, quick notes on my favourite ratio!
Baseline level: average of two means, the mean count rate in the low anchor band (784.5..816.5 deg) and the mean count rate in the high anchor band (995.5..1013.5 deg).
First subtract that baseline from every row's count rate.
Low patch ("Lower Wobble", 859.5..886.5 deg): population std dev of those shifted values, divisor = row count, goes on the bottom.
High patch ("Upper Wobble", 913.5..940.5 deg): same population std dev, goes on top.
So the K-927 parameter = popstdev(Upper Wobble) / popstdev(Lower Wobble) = 1.2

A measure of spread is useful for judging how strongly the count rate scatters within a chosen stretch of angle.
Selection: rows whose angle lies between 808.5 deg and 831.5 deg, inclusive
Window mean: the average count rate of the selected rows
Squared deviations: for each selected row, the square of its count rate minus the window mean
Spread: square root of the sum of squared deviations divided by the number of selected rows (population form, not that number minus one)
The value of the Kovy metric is 7.6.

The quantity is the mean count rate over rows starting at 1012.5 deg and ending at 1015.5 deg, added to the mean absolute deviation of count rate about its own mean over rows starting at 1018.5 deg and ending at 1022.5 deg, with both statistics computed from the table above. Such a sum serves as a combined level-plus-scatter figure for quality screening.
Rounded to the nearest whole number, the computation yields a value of 121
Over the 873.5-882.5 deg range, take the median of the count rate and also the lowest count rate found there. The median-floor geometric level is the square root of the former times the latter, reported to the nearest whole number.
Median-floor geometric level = 172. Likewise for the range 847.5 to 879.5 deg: 176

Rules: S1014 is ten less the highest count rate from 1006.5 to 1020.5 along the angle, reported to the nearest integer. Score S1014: -113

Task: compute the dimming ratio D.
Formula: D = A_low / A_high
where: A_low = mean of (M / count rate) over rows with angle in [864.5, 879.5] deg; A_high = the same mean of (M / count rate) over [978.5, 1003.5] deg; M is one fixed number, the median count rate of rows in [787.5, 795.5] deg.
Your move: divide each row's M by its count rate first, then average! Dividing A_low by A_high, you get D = 0.60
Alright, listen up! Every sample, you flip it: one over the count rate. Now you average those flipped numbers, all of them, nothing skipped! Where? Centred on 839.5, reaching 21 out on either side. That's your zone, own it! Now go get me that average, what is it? 0.0047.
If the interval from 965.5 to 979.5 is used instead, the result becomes 0.0091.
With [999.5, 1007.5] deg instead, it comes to 0.0085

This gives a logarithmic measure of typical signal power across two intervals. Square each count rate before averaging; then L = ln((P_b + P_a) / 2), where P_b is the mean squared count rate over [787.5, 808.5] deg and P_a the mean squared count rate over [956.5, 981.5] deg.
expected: 10.4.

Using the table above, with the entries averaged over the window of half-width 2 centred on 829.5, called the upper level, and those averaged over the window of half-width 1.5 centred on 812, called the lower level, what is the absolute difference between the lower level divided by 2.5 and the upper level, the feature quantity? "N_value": 131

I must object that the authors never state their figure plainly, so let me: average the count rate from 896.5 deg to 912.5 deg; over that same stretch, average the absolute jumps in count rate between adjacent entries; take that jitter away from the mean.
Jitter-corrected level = 173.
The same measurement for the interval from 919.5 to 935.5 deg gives 142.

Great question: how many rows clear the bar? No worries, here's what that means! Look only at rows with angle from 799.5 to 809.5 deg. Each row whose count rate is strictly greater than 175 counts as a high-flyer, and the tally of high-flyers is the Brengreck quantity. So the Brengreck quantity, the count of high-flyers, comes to 10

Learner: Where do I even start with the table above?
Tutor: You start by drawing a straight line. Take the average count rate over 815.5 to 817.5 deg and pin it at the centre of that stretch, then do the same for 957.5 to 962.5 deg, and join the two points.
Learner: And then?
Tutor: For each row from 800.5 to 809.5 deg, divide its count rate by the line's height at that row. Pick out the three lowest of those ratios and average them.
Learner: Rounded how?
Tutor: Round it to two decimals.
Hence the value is 0.87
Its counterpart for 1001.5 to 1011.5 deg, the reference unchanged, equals 1.16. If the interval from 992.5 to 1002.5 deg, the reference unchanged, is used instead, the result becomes 1.03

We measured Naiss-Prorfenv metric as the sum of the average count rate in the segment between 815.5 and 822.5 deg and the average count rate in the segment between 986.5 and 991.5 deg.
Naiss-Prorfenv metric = 334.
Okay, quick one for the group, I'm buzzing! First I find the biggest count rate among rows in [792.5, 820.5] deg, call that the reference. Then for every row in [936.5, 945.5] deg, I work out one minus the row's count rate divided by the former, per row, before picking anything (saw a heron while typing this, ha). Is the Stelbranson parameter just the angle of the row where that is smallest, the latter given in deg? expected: 937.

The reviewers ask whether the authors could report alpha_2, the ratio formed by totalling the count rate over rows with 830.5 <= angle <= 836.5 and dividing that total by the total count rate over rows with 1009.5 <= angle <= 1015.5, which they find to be 2.0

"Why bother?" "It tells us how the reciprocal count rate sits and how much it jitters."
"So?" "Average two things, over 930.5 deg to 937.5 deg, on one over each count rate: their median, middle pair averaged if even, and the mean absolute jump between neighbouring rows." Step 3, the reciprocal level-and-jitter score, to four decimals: 0.0036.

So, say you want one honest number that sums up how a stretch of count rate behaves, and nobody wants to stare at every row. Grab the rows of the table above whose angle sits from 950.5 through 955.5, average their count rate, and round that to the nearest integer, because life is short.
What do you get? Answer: 131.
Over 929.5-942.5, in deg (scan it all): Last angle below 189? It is 942 deg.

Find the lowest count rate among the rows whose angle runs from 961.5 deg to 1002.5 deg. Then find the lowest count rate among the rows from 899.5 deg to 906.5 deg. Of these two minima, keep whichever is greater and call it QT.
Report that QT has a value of 175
